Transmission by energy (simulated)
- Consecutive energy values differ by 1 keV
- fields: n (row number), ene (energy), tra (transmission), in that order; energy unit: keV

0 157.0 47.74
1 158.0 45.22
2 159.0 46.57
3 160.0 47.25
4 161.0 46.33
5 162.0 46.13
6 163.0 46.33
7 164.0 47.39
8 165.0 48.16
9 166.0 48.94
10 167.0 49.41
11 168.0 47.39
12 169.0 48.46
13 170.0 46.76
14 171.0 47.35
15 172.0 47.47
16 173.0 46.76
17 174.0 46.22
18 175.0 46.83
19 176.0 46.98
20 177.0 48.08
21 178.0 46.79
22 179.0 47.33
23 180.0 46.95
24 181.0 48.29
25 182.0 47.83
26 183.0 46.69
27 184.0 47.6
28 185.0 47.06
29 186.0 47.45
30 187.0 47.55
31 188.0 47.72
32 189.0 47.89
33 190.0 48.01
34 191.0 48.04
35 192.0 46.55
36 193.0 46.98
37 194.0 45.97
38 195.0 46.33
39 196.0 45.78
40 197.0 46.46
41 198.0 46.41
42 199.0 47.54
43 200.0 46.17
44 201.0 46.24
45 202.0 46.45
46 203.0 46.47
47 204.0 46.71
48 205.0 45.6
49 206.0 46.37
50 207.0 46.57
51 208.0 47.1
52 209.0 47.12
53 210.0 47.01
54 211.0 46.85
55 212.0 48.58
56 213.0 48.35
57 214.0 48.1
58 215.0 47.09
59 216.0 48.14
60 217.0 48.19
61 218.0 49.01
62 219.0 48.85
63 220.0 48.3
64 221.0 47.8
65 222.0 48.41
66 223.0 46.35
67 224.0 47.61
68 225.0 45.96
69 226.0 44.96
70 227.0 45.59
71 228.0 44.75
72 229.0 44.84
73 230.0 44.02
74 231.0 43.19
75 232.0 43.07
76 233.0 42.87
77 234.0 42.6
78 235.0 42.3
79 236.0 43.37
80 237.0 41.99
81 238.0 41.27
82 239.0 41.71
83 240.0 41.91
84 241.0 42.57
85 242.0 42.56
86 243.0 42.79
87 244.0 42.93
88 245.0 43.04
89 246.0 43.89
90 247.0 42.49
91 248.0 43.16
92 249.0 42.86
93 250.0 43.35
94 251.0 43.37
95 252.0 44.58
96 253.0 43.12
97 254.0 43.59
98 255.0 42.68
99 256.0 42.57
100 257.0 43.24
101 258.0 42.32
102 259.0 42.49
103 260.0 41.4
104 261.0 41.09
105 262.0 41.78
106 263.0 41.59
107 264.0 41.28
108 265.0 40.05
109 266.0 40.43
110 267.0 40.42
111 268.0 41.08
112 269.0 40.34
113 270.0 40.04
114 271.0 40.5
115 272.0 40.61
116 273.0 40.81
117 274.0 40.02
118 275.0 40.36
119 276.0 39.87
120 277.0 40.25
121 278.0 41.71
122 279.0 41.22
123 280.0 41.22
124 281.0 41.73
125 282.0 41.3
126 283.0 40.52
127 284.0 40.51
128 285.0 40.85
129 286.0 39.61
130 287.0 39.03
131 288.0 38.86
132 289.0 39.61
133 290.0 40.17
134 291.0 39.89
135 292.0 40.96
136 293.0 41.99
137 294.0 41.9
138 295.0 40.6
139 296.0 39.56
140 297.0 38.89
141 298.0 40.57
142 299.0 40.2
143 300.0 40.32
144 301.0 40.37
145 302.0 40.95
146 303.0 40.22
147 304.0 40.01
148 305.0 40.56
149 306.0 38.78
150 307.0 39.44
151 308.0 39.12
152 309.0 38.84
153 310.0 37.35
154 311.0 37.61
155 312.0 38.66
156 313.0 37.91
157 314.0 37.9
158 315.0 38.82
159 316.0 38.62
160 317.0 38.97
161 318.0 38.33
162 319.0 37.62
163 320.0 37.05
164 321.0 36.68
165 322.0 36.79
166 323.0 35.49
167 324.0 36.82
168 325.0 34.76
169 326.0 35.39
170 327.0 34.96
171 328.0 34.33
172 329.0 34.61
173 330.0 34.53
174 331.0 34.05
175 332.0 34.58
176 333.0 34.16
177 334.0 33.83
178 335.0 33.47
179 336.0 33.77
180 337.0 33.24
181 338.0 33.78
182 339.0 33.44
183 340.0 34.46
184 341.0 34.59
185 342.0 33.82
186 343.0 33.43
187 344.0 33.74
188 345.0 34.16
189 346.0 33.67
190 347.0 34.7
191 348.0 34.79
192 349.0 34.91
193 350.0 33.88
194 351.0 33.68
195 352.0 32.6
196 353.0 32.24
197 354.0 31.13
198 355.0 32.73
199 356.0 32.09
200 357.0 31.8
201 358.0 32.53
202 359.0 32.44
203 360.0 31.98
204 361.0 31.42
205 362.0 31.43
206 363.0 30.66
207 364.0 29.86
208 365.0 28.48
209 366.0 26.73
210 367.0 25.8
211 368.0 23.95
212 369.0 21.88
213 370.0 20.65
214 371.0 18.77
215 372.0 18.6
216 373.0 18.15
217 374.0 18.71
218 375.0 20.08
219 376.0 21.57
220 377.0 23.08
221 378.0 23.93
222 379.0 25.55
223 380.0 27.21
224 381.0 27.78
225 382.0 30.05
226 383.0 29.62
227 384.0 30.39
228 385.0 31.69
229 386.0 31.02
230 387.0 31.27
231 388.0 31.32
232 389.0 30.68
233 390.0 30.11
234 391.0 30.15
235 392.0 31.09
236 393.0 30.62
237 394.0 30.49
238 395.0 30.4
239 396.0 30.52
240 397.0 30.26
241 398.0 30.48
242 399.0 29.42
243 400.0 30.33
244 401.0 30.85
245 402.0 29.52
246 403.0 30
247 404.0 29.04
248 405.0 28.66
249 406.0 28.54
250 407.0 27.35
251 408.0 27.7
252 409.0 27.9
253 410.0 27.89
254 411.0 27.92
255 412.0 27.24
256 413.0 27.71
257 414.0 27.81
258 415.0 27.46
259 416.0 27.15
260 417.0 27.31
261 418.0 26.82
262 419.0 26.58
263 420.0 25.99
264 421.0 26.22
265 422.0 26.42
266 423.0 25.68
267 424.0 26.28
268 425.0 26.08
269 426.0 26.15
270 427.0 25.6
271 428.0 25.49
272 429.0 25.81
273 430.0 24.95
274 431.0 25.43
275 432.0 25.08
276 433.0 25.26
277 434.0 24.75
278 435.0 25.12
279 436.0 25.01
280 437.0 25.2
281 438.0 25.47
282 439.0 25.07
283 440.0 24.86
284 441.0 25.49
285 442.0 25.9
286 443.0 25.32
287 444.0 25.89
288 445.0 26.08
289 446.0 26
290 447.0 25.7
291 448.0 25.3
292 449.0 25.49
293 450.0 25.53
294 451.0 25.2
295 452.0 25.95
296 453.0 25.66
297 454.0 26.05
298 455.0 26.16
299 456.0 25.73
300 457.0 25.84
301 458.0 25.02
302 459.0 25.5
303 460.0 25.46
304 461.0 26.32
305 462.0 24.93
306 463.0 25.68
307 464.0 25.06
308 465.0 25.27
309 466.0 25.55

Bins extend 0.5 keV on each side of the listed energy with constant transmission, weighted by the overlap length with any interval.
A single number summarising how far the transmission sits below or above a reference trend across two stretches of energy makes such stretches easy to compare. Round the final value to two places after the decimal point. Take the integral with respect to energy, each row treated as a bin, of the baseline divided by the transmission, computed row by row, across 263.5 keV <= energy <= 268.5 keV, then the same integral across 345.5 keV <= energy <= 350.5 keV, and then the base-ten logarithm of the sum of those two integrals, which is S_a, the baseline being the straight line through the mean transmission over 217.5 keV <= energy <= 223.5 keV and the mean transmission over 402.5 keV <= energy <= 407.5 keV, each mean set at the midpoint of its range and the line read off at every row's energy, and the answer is 1.02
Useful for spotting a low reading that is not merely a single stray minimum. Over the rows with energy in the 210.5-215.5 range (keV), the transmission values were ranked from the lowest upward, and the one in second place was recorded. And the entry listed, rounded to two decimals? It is 47.09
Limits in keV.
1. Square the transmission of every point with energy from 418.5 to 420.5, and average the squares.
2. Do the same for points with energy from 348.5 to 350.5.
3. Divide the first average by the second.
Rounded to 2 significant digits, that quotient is 0.58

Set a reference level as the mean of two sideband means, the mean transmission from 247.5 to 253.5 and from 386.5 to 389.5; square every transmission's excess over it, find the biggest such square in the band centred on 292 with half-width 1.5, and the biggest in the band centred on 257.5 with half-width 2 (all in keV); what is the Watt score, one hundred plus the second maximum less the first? 113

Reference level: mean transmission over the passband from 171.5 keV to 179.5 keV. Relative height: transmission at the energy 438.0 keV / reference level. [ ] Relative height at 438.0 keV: 0.54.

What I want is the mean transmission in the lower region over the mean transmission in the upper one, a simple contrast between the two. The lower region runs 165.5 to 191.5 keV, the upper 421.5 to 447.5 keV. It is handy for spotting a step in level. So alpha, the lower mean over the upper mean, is 1.86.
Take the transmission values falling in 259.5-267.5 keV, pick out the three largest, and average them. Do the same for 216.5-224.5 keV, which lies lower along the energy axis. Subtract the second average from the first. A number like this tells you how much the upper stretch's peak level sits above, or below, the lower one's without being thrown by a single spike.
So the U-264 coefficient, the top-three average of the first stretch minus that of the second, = -7.2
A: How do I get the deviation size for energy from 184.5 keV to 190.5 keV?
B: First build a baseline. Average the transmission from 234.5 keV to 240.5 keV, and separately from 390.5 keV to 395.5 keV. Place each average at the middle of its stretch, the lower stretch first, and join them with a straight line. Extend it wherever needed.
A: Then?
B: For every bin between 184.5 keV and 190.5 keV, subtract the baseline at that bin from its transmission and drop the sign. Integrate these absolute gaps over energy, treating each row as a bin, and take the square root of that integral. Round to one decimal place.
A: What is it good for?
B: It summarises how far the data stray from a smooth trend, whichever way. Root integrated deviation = 3.3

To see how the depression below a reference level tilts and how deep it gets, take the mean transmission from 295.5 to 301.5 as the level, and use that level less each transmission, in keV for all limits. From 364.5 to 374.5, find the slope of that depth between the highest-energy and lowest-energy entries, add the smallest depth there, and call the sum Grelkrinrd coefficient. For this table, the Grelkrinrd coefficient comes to 13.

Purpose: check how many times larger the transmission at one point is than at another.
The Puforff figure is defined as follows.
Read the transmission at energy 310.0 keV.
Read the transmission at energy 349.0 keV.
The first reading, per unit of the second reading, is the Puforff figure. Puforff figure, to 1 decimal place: 1.1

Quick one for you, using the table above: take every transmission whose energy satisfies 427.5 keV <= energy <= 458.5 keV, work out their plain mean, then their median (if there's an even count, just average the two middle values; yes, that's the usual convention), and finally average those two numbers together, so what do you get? 25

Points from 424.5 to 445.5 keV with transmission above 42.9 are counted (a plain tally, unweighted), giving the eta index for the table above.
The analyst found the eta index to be 0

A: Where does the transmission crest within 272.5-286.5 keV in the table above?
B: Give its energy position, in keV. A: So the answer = 281.0 keV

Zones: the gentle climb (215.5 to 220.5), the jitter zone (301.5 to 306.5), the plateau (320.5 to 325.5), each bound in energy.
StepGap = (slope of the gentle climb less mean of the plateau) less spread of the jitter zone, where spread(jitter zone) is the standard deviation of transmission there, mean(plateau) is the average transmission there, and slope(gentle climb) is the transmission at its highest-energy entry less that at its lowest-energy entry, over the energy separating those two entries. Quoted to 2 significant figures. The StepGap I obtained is -37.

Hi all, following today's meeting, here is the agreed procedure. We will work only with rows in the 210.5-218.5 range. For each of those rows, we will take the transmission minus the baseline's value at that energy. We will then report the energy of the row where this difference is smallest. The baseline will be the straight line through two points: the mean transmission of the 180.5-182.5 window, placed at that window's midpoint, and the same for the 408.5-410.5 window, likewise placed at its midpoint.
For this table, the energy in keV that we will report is 211.0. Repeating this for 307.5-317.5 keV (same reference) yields 310.0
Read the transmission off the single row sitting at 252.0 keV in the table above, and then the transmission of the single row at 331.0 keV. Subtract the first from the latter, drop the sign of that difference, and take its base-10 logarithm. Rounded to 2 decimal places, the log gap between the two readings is 1.02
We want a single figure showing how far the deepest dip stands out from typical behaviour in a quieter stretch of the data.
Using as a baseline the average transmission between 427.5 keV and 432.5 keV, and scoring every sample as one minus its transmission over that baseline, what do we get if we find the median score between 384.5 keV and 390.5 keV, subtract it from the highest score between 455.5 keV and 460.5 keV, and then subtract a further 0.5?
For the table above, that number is -0.3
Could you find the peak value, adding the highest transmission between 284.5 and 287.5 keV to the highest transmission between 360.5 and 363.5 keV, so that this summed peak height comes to 72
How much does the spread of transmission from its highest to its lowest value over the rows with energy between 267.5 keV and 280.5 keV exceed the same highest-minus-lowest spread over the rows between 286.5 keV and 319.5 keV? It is -3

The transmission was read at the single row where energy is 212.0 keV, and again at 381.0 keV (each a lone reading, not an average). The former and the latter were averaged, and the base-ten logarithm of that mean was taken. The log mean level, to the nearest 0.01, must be 1.58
